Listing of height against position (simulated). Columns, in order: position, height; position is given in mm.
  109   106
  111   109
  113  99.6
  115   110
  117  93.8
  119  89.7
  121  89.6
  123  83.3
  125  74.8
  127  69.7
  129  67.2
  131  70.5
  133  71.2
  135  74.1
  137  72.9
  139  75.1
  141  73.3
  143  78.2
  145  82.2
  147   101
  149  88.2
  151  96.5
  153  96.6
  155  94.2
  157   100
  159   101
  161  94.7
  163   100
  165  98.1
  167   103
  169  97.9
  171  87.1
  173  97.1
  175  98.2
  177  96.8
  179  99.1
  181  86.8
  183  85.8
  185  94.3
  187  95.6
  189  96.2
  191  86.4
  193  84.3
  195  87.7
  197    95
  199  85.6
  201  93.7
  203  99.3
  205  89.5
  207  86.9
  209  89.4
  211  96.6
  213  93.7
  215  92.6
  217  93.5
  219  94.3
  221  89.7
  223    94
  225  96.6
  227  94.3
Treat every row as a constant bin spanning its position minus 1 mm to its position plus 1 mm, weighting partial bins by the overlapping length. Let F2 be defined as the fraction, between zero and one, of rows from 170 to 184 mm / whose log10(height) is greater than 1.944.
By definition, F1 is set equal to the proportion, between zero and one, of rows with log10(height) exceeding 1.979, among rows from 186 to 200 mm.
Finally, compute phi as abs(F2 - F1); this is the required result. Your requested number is 0.3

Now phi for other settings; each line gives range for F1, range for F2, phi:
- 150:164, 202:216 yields 0.1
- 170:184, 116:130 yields 0.1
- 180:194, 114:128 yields 0.3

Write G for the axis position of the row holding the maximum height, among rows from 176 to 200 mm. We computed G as 179 mm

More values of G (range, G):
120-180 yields 167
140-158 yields 147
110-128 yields 115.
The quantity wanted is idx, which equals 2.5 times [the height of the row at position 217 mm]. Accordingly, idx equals 234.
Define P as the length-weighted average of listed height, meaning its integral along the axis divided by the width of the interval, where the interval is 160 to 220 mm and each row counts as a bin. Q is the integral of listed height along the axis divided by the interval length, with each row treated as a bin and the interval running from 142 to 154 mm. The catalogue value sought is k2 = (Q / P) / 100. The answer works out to 0.0097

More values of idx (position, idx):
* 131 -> 176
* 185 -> 236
